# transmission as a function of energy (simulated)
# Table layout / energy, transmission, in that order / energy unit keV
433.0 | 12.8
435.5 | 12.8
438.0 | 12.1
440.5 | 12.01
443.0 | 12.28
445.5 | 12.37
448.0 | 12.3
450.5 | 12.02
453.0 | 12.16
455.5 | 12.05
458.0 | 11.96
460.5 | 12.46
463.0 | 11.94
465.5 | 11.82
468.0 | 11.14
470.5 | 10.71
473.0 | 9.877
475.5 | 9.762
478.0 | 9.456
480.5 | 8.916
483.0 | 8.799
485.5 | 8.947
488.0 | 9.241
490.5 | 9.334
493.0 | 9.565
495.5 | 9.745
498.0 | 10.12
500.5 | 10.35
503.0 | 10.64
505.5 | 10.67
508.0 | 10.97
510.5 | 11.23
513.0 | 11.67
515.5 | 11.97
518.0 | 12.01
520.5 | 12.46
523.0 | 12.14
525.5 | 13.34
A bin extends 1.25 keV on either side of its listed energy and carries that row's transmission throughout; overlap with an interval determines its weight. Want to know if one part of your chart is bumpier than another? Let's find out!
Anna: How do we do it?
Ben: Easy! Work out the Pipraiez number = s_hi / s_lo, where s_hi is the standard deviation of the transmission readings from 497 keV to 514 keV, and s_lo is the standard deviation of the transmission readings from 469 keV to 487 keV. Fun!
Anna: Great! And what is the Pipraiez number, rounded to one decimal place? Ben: 0.8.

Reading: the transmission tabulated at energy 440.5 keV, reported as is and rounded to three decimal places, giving 12.010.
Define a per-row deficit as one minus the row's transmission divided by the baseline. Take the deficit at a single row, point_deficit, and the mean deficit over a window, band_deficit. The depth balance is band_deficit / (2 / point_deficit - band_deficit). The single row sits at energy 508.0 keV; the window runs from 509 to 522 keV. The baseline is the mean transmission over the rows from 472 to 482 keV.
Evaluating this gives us 0.020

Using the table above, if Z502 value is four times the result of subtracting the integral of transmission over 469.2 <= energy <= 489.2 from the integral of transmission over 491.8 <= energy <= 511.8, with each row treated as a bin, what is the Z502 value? 76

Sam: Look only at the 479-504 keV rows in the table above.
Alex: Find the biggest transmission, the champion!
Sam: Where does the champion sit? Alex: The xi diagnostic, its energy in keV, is 503.0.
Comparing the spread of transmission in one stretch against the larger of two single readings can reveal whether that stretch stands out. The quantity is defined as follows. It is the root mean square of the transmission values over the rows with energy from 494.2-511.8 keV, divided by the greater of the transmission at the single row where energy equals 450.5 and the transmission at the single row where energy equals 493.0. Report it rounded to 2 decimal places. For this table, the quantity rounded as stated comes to 0.88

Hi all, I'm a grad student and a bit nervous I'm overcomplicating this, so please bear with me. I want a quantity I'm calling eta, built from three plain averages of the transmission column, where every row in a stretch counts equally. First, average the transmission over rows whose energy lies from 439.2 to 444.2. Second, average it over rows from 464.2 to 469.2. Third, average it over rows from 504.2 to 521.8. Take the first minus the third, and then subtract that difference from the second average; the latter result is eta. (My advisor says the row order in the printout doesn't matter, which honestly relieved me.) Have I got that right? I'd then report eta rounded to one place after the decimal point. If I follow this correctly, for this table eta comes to 10.9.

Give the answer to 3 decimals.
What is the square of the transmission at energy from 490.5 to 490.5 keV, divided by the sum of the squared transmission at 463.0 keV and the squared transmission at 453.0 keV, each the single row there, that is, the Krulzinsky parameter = 0.300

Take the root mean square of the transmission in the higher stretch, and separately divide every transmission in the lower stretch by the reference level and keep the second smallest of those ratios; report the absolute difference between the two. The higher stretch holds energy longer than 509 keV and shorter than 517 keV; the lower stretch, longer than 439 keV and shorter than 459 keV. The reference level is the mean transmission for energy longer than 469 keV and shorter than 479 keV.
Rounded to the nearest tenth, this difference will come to 10.4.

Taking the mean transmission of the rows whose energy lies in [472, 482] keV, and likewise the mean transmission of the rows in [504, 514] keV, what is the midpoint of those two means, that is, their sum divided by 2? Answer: 10.3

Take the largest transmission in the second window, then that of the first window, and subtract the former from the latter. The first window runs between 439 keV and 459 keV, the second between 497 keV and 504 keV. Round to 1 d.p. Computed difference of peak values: 1.7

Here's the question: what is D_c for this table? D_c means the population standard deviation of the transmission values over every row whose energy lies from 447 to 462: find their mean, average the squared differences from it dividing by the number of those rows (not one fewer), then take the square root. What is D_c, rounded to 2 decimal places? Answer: 0.17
